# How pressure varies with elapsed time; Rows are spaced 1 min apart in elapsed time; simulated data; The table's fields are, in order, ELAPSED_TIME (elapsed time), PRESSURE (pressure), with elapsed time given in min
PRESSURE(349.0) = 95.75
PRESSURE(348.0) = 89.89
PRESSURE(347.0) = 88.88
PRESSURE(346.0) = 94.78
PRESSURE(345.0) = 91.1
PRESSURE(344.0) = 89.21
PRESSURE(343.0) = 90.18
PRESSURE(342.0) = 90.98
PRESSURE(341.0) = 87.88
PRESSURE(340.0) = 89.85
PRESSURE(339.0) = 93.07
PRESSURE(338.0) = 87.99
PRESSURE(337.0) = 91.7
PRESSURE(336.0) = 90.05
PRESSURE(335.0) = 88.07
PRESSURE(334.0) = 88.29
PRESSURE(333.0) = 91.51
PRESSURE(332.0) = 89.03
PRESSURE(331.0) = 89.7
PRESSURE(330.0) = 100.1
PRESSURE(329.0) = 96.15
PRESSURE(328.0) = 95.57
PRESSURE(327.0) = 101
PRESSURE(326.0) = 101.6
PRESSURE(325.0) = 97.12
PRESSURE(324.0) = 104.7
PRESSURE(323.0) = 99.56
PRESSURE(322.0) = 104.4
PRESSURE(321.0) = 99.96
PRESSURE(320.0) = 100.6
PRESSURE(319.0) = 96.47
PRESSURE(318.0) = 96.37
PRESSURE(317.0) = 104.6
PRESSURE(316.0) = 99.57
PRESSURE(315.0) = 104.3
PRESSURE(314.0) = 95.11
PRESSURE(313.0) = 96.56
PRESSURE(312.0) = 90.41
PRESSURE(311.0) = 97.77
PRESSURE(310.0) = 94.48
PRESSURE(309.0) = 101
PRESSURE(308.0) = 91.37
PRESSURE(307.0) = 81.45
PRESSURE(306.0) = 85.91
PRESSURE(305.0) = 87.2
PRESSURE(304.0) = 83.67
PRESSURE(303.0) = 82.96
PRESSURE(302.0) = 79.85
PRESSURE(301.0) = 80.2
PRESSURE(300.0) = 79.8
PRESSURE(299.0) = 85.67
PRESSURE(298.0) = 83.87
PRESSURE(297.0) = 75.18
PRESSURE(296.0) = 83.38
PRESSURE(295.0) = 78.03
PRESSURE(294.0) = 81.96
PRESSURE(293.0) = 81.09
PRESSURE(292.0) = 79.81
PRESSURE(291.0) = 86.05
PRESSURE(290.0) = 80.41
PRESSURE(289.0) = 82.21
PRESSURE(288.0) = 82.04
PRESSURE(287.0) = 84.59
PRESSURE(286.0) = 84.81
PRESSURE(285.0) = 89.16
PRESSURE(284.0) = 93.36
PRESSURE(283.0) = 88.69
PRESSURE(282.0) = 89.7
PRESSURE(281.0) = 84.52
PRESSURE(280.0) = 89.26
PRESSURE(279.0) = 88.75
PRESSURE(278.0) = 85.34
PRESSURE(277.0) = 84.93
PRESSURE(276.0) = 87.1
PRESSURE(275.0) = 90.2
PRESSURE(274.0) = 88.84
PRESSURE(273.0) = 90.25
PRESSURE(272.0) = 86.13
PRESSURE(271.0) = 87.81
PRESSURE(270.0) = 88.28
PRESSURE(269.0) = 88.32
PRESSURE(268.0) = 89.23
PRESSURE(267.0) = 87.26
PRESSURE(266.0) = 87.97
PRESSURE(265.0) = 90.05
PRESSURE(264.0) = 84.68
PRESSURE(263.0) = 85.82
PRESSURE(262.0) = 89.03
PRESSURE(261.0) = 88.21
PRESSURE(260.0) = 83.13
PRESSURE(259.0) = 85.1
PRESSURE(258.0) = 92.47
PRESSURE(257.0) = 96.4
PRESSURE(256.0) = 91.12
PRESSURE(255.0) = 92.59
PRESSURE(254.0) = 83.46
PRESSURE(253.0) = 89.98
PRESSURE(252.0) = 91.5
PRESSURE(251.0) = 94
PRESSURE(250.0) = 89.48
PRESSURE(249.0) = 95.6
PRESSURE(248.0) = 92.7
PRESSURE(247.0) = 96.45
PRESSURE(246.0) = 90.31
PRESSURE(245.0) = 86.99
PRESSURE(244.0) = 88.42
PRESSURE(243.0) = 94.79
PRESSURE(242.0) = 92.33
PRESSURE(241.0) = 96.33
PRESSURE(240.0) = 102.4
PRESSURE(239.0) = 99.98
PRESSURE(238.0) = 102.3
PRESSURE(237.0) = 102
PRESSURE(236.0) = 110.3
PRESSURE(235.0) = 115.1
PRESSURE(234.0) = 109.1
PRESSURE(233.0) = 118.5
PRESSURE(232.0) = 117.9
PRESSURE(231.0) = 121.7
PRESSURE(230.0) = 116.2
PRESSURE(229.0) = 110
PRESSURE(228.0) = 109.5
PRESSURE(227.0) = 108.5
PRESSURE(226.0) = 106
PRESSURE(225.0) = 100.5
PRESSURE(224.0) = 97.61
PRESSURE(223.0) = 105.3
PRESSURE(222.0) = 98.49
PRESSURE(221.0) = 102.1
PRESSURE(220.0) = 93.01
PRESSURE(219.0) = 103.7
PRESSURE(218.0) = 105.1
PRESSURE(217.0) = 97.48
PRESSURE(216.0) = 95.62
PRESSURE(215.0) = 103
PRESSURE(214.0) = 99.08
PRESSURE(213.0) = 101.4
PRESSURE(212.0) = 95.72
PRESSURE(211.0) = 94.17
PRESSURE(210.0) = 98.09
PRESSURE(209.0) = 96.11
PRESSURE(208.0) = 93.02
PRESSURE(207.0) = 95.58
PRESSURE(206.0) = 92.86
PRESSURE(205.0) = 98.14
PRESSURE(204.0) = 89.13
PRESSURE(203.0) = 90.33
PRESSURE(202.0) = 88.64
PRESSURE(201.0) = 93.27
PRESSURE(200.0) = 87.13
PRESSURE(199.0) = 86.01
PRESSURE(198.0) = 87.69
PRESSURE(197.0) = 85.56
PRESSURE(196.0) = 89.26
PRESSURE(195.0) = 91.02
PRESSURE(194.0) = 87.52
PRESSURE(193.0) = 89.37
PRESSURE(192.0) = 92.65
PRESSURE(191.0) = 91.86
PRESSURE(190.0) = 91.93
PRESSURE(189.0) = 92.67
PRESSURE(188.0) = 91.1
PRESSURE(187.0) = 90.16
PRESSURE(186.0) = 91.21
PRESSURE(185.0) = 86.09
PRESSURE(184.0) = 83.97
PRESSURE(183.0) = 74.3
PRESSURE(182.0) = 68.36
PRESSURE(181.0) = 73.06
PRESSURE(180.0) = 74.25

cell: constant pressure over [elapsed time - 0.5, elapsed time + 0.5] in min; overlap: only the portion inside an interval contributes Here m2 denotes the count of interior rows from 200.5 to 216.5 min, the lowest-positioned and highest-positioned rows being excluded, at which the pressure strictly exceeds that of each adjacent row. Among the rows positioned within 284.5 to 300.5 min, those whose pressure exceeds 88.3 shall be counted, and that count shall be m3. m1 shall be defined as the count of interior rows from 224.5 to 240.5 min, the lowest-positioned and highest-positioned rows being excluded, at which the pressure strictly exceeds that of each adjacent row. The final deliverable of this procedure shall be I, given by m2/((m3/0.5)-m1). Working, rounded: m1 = 4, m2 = 6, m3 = 1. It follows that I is -3.00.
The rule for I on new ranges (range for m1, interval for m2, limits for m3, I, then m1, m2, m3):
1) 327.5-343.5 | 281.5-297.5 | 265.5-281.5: 0.56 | 5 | 5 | 7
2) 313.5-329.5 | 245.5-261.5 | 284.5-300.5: -1.25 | 6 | 5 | 1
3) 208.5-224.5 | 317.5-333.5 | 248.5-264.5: 0.36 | 6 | 5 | 10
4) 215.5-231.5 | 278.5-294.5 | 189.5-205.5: 0.26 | 3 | 5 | 11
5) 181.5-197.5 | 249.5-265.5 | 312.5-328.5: 0.14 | 4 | 4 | 16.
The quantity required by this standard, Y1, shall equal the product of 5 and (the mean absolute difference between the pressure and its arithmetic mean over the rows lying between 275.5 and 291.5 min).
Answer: 13.7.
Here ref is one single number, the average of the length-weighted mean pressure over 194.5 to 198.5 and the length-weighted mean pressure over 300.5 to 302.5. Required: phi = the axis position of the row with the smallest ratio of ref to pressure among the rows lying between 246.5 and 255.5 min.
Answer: 247.0 min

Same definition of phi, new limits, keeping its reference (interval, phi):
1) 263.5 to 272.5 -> 265.0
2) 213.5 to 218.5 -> 218.0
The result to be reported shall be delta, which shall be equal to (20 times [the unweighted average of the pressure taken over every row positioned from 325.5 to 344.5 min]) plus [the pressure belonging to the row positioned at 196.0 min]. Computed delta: 1933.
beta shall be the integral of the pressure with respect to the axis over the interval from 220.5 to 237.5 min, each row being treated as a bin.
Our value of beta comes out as 1849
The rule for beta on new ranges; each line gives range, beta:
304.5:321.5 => 1623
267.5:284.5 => 1501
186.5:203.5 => 1526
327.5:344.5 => 1549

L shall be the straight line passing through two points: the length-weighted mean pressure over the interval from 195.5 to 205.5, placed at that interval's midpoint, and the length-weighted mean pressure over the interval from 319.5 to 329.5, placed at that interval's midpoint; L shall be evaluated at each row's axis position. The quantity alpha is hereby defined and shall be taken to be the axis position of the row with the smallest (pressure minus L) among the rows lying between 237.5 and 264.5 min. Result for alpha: 260.0 min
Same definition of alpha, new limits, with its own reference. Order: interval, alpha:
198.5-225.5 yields 199.0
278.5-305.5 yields 297.0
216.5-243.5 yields 242.0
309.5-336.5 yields 335.0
